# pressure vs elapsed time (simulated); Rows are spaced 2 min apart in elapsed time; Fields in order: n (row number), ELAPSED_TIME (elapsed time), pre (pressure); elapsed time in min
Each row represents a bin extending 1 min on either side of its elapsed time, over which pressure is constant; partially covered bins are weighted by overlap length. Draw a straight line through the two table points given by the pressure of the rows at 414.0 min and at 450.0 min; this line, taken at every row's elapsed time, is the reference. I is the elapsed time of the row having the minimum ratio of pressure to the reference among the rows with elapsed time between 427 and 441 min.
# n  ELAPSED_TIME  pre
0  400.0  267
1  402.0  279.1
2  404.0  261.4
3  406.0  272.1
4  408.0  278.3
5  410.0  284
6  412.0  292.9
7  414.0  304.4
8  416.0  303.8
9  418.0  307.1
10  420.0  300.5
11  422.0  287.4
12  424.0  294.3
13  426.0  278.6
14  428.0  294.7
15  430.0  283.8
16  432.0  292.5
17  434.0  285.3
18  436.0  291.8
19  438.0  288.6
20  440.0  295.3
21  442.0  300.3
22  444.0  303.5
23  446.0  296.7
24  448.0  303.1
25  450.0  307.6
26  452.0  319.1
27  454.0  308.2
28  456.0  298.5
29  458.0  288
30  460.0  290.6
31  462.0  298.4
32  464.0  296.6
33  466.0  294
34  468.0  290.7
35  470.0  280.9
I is 430.0 min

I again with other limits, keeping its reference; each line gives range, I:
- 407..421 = 408.0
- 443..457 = 446.0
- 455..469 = 458.0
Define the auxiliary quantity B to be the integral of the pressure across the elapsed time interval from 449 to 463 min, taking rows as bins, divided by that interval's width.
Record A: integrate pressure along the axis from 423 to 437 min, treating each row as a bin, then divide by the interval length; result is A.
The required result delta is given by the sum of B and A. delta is 590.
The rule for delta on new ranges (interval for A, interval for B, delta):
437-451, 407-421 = 595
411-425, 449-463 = 600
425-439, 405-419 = 580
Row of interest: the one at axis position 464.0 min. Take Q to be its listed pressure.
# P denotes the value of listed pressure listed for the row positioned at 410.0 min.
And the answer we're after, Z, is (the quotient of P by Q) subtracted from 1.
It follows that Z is 0.04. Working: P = 284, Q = 296.6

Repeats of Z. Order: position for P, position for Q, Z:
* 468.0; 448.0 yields 0.04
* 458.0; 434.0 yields -0.01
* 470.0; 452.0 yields 0.12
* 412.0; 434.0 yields -0.03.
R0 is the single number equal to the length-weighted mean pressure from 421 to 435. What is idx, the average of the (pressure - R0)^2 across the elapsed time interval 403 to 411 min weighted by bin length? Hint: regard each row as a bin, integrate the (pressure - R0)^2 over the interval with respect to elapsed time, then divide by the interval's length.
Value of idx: 270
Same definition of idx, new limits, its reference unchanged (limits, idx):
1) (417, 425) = 139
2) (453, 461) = 130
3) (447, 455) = 493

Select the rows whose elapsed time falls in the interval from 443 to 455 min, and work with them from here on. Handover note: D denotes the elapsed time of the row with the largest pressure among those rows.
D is 452.0 min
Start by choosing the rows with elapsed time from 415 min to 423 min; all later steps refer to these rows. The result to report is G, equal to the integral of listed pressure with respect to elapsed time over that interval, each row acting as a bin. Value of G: 2398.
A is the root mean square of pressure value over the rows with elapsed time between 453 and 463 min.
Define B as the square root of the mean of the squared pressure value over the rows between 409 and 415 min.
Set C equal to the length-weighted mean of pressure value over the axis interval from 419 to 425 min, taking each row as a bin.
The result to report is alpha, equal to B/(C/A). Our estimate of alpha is 297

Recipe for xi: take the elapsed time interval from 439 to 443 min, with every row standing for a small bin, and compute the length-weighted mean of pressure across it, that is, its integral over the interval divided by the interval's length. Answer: 298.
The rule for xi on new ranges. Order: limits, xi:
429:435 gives 287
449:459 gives 304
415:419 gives 305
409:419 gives 298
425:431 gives 286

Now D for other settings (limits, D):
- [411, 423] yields 418.0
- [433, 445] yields 444.0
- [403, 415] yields 414.0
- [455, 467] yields 456.0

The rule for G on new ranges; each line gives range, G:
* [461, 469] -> 2359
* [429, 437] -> 2307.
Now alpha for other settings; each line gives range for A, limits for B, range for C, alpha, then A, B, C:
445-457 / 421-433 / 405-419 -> 302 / 306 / 289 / 292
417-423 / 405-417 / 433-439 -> 299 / 298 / 290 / 289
